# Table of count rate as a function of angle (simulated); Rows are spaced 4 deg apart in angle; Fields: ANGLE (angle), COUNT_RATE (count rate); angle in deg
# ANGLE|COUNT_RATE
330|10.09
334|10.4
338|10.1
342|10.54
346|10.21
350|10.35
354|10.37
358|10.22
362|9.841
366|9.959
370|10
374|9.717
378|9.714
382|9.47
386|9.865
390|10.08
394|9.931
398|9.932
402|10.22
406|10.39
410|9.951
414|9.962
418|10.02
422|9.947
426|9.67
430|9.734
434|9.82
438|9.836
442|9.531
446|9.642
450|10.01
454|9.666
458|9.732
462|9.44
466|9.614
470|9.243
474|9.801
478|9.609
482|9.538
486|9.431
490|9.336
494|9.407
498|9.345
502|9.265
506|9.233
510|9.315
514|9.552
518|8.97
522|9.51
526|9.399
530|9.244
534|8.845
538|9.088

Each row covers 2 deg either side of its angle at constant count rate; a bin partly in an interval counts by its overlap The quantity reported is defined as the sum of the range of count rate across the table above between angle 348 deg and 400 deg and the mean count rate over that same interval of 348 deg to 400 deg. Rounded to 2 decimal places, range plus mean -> 10.86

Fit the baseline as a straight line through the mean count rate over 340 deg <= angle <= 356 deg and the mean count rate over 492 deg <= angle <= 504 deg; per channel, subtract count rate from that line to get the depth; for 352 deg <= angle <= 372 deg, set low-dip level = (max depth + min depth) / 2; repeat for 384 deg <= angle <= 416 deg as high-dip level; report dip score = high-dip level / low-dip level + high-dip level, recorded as -0.55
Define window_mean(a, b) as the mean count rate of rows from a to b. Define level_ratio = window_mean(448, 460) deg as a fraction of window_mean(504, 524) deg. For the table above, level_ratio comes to 1.05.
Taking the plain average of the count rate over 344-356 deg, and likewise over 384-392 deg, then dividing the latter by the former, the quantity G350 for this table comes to 0.97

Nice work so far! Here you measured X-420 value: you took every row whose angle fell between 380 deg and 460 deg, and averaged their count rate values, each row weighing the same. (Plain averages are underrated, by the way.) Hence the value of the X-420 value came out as 9.9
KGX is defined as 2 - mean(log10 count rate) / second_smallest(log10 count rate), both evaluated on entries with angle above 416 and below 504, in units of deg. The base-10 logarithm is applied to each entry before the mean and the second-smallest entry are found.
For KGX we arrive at 0.983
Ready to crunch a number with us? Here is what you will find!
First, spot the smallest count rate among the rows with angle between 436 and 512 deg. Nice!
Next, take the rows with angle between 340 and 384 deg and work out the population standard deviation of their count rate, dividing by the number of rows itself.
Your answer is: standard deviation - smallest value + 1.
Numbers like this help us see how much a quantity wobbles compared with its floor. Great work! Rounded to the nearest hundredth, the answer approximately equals -7.92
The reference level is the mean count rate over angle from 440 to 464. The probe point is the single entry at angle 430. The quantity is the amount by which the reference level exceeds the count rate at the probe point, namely -0.1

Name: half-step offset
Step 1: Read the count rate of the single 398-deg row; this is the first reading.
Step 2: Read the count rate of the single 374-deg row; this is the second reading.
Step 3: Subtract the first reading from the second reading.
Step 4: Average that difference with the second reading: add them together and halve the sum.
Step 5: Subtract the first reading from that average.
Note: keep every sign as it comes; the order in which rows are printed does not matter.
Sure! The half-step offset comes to -5.18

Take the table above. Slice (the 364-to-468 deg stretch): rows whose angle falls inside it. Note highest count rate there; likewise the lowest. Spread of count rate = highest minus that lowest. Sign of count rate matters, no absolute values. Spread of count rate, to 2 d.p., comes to 0.95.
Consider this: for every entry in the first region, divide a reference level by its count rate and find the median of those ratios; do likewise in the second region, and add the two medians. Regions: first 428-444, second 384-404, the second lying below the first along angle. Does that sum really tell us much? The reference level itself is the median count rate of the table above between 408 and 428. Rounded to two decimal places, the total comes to 2.02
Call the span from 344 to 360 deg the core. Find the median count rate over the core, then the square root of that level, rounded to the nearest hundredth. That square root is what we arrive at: 3.21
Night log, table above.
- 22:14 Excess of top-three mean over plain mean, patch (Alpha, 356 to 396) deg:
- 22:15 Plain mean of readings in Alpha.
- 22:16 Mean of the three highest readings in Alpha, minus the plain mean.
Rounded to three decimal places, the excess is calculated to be 0.220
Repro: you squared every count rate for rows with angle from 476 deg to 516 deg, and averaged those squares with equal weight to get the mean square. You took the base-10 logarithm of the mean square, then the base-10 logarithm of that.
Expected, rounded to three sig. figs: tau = 0.289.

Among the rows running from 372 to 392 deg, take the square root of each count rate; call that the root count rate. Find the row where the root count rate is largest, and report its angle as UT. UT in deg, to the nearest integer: 390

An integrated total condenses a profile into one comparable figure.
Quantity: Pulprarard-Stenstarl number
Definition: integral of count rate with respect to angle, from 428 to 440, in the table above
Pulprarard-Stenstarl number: 118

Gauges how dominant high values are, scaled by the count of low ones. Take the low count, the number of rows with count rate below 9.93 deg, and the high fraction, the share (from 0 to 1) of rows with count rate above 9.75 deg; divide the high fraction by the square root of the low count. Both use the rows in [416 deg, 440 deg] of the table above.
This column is 0.33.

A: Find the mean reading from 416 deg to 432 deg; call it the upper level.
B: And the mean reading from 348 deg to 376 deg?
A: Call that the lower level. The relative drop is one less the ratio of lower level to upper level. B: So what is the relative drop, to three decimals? -0.023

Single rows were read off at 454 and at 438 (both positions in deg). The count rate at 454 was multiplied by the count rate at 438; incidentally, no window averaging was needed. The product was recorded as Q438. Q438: 95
